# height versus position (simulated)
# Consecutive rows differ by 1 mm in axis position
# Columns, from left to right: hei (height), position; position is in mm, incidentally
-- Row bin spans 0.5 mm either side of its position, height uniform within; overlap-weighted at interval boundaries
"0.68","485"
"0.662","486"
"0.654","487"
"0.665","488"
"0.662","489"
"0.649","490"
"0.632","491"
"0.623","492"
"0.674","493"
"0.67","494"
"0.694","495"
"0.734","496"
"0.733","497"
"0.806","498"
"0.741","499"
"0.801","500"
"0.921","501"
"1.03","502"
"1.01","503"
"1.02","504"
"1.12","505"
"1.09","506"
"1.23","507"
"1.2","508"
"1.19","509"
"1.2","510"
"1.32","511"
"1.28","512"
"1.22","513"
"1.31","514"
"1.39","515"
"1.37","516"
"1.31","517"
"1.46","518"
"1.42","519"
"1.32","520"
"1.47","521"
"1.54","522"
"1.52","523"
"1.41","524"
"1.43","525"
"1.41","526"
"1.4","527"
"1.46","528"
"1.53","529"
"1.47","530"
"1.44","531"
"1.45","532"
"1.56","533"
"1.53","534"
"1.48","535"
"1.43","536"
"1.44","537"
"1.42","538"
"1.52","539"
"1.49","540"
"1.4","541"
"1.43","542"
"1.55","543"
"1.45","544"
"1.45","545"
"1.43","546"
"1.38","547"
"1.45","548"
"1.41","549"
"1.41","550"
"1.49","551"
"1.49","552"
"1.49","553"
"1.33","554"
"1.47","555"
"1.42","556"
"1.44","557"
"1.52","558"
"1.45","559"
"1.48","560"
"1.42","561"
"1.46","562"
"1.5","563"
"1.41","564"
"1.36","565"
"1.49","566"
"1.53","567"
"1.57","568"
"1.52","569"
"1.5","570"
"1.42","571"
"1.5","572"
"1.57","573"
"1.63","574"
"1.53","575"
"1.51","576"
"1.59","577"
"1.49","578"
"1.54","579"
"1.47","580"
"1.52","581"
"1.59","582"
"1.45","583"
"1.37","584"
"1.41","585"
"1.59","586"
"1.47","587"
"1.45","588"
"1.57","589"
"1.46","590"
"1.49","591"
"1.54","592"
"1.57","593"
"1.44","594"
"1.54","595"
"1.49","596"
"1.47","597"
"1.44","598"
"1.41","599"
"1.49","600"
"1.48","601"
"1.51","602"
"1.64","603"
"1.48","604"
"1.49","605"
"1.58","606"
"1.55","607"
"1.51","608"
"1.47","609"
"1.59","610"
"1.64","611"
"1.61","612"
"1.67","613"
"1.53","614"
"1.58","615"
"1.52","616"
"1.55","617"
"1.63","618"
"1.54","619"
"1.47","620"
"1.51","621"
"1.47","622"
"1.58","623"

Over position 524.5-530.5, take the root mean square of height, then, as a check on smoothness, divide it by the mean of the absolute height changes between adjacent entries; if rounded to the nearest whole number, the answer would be 33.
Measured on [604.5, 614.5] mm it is 23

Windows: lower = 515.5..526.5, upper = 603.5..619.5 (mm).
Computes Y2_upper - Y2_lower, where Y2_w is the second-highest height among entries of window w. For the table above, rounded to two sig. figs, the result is 0.12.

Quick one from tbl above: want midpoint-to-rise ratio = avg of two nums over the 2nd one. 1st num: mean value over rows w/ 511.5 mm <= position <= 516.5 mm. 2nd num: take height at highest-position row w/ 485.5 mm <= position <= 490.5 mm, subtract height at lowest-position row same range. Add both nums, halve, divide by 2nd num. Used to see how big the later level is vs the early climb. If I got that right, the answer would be -50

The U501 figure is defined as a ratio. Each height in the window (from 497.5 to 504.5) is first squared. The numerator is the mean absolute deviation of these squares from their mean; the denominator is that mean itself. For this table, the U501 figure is 0.22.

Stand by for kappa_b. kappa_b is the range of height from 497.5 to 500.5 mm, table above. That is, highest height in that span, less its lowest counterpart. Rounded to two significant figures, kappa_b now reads 0.065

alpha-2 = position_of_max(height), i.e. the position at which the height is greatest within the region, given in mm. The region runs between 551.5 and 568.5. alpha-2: 568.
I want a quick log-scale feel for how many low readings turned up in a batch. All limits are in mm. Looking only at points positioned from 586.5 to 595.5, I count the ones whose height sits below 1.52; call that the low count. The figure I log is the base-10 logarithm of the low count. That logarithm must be 0.70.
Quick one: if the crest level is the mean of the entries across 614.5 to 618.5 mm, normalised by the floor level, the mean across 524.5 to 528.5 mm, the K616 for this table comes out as 1.1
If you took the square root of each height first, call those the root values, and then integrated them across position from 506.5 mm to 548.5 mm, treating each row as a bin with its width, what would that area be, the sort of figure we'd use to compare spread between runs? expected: 50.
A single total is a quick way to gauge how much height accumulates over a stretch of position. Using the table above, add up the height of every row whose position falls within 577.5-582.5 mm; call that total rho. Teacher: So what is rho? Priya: 7.61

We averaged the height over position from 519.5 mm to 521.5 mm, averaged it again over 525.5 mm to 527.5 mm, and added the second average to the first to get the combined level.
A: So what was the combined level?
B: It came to 2.8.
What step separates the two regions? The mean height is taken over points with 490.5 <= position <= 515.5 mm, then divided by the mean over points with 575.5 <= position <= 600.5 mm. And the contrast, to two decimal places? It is 0.66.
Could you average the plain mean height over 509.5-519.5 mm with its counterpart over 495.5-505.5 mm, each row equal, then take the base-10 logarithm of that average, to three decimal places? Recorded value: 0.045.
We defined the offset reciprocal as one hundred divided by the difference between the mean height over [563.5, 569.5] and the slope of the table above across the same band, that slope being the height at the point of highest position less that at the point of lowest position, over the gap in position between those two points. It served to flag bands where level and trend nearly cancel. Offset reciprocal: 68.6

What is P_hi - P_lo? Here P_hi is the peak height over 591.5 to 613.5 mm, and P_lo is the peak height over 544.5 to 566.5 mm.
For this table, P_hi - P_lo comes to 0.15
